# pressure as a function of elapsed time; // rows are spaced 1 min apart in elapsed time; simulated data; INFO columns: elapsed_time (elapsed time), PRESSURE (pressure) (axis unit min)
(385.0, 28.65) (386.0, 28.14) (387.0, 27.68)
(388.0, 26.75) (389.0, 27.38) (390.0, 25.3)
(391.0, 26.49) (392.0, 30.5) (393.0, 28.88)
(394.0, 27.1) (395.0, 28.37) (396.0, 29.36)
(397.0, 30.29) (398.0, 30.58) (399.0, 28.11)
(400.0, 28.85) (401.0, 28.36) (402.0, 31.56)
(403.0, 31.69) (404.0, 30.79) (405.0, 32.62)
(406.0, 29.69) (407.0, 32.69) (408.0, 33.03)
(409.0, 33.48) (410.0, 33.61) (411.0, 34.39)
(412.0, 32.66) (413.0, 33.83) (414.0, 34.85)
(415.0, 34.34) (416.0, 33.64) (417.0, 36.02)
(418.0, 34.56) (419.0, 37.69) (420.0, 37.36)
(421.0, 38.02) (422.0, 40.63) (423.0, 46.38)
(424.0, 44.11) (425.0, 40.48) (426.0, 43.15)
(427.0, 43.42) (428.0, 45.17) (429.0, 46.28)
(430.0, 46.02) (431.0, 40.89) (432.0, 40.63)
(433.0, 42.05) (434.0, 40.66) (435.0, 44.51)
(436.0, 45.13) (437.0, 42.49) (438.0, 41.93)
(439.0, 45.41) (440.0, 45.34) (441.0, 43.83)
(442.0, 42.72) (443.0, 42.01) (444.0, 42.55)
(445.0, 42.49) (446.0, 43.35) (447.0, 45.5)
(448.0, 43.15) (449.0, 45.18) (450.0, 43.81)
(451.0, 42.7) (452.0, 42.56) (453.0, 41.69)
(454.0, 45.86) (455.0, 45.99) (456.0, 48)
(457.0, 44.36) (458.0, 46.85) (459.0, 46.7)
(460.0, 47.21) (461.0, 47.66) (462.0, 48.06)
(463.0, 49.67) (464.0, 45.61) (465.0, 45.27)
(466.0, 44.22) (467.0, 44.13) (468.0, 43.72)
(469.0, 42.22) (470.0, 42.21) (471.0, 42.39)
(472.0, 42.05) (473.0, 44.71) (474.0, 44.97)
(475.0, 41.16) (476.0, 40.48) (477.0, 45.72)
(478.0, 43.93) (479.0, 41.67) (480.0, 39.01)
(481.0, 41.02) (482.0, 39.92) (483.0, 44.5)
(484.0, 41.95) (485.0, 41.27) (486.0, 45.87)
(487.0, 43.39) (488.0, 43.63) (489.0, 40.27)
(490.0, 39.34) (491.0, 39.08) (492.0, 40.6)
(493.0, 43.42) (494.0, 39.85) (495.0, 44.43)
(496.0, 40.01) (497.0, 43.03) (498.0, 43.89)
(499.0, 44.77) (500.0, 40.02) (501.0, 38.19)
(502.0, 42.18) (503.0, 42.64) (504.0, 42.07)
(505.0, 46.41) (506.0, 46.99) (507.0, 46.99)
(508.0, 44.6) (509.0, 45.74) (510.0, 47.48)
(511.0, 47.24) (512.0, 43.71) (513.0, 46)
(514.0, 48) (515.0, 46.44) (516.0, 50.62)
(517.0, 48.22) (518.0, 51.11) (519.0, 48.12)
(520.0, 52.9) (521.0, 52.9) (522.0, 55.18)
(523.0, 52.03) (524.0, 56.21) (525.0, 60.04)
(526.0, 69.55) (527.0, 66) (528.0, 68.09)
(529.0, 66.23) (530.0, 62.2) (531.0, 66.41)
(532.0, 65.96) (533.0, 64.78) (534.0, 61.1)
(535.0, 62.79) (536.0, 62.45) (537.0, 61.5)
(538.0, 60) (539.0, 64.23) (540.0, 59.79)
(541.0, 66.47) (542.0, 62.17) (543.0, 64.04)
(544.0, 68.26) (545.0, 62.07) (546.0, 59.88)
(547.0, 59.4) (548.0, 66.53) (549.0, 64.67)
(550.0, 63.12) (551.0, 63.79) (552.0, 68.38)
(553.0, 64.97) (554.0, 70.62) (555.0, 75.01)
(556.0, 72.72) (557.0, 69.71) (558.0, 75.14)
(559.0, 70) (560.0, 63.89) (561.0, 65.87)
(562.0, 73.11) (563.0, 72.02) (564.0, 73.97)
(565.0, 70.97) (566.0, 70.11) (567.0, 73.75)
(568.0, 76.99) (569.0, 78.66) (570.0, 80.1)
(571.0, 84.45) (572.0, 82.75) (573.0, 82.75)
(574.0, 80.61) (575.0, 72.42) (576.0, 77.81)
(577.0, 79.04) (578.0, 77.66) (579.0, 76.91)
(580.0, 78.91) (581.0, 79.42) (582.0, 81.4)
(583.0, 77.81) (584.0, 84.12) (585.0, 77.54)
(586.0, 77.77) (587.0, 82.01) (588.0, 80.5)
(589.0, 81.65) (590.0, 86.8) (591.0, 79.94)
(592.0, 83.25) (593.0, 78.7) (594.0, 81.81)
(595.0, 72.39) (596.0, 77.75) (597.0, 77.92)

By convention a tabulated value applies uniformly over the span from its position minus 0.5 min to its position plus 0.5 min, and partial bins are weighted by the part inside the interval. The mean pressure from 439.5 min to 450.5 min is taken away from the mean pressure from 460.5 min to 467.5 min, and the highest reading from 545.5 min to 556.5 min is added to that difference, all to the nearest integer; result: 78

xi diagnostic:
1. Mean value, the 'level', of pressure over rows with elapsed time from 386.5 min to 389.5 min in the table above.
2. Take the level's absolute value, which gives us 27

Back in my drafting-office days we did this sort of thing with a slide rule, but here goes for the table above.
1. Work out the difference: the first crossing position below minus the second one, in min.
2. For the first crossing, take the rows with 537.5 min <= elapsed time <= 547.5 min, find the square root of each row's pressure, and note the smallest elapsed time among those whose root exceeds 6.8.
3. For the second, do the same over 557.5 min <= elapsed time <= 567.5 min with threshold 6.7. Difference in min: -20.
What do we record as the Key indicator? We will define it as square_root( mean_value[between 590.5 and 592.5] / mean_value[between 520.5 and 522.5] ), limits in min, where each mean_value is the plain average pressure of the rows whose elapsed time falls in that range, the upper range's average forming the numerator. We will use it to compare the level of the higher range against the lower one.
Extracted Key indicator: 1.23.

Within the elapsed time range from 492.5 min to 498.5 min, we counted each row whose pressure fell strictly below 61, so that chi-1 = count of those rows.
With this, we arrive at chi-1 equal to 6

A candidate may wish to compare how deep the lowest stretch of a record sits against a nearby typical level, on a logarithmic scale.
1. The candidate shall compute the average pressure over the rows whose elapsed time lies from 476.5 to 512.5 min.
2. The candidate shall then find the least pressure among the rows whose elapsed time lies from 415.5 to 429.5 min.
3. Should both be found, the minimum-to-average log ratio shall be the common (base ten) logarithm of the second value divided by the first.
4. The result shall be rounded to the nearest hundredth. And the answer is -0.11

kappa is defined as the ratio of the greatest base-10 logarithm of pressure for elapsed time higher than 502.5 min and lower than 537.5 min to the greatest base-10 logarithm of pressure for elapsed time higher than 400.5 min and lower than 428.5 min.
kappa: 1.11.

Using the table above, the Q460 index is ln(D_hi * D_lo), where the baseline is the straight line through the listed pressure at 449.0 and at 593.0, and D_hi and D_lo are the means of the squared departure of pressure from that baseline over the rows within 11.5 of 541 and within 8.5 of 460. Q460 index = 5.1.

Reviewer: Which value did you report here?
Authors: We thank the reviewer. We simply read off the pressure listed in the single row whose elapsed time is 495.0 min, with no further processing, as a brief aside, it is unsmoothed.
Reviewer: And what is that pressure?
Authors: 44.43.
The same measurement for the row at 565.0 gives 70.97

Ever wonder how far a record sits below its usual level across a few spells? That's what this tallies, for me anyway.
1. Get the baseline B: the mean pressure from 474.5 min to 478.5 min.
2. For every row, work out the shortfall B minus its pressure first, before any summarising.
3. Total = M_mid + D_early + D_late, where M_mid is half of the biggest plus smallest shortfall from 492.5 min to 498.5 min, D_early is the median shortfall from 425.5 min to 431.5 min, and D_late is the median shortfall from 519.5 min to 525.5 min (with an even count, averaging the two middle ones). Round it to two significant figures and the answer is -12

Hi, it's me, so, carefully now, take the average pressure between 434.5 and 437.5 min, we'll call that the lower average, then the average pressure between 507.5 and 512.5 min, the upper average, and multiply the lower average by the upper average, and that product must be 2015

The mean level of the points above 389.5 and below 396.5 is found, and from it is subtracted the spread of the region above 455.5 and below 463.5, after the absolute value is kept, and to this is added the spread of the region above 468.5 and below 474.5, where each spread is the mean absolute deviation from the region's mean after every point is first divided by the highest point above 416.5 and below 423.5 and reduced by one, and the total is 28.0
